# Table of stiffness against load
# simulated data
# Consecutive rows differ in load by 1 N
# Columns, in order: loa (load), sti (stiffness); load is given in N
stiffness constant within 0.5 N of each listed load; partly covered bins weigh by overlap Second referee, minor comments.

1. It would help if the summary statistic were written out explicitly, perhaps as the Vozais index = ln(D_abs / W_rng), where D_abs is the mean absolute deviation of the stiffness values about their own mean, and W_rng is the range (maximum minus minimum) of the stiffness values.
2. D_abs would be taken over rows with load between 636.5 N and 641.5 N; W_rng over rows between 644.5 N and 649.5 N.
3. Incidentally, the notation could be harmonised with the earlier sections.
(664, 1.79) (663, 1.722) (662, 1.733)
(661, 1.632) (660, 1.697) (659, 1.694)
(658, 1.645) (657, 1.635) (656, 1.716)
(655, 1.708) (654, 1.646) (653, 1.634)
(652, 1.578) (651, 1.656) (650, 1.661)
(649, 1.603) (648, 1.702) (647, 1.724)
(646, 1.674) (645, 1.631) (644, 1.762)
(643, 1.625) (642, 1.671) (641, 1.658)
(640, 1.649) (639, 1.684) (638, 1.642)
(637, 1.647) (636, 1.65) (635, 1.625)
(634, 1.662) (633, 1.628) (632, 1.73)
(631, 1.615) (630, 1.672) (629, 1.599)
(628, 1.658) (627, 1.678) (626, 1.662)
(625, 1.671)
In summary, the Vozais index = -2.3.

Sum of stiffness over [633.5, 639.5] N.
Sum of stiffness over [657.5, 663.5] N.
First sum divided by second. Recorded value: 0.98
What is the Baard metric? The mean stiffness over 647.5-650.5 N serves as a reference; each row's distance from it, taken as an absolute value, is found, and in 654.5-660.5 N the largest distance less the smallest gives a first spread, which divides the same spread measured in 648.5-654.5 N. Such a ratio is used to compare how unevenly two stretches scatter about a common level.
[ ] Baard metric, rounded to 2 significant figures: 1.5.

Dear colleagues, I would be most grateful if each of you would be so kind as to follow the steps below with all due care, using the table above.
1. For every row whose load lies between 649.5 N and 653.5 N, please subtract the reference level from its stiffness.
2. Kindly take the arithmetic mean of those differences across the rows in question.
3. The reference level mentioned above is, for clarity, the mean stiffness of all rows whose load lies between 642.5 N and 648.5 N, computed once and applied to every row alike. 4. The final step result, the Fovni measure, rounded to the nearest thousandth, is -0.054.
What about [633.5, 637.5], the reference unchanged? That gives -0.040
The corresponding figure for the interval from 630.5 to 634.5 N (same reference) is -0.028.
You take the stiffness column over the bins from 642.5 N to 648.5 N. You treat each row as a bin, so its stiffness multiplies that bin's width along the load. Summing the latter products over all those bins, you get 10.1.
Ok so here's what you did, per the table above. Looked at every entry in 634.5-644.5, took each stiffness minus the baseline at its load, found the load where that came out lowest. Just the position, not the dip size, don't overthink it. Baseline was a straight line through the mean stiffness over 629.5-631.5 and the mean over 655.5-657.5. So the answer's 643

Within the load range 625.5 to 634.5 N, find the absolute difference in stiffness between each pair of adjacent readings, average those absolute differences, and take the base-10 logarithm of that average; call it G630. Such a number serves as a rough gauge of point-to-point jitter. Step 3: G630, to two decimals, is -1.23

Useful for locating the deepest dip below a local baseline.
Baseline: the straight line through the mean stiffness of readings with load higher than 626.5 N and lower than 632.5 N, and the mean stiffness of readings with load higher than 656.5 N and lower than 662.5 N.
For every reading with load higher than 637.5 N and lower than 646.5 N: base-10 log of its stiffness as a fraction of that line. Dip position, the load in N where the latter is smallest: 643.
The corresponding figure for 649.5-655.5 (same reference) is 652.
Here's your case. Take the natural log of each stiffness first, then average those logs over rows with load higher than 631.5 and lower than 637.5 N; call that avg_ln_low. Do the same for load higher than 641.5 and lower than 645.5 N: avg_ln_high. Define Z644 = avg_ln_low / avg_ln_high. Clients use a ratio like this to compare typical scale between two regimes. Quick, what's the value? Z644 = 0.98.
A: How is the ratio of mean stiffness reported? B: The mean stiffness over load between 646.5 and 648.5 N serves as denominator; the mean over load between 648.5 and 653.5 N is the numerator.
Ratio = 0.95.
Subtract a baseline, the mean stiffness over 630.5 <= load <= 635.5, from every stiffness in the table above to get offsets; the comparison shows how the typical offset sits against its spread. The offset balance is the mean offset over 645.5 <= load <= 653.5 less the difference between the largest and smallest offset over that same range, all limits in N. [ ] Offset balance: -0.14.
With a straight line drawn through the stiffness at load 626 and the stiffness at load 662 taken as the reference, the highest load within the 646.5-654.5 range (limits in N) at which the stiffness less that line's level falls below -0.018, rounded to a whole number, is 654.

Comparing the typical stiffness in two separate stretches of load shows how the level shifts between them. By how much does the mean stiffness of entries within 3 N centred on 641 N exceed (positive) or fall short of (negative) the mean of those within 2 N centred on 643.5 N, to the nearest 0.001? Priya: -0.034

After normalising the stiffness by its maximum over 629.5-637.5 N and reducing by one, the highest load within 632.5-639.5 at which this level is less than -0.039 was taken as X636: 638 N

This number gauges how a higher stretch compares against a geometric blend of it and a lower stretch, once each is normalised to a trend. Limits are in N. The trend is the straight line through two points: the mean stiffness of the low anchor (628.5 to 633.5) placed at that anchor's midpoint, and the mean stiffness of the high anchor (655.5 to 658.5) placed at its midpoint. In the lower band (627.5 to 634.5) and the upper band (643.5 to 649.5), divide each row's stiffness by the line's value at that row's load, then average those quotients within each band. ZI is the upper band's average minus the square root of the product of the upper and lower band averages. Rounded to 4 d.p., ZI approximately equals 0.0063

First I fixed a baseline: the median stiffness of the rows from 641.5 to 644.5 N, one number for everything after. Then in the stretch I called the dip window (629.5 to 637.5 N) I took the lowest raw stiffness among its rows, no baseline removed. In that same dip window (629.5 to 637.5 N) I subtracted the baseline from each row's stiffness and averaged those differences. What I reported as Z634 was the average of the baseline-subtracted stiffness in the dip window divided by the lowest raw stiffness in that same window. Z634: -0.0108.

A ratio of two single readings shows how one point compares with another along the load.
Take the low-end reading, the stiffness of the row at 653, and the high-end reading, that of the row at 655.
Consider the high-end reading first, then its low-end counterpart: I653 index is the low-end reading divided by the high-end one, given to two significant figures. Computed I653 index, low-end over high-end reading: 0.96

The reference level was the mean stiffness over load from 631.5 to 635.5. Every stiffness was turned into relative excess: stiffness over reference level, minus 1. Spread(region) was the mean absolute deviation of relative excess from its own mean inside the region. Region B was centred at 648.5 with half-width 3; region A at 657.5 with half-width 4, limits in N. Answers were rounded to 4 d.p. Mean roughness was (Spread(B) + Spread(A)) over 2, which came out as 0.0187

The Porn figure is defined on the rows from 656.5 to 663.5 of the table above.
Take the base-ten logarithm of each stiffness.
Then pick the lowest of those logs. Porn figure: 0.213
